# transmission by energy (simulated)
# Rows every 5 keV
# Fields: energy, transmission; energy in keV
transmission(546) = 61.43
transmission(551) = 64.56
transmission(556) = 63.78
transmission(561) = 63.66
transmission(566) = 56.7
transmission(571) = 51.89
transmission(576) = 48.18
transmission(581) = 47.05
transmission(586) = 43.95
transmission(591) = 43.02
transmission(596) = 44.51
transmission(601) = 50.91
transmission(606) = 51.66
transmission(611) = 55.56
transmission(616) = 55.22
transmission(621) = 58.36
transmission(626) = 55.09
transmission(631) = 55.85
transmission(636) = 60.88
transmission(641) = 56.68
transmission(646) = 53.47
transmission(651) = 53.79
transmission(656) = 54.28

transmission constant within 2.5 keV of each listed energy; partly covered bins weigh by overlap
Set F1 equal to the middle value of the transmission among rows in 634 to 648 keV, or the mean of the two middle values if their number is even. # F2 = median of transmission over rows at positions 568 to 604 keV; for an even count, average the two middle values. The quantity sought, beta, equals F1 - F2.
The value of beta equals 10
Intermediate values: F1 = 56.7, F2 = 47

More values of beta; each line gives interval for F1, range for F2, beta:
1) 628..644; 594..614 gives 5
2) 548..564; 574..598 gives 19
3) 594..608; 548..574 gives -13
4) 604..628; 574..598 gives 11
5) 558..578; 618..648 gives -2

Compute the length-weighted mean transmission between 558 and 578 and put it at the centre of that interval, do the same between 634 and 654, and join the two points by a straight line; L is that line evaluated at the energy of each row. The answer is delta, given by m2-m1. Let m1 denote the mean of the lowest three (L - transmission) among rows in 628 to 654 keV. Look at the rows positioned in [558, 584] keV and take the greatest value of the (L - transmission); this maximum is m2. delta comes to 10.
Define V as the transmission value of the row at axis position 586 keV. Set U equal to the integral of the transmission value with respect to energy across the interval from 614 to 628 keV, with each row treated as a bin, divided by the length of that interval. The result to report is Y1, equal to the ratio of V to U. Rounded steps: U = 56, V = 43.95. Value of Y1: 0.78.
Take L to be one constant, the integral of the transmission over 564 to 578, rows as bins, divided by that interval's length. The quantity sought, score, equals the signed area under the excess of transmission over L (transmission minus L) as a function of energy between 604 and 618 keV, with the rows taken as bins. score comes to 27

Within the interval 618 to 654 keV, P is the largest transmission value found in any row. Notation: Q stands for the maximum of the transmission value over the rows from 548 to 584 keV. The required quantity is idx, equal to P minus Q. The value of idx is -4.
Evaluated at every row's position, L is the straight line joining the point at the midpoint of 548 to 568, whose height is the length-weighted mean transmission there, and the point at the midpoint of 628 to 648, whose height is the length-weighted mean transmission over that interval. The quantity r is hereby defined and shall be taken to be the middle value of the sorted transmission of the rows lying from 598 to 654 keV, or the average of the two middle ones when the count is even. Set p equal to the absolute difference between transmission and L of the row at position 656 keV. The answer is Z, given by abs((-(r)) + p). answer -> 54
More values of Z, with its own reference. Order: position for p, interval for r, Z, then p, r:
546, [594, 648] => 54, 2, 55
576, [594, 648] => 42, 13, 55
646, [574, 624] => 47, 3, 50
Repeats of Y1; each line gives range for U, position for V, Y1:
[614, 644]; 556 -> 1.12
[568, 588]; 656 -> 1.13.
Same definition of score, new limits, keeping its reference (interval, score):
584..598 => -118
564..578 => 0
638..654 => 41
